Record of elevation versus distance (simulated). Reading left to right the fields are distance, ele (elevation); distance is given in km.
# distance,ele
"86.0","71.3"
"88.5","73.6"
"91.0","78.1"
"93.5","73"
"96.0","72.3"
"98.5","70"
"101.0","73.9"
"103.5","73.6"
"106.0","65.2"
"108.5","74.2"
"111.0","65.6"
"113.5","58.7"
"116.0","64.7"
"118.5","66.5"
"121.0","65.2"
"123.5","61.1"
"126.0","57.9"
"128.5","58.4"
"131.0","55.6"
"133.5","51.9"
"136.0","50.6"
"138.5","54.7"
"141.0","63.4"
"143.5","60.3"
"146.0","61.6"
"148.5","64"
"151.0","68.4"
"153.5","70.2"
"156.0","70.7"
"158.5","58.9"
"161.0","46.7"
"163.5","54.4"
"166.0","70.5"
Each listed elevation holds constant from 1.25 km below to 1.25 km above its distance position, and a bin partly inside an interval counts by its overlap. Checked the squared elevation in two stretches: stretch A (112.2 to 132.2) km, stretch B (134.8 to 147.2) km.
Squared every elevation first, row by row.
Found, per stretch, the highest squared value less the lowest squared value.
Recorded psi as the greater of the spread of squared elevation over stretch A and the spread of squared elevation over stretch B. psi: 1459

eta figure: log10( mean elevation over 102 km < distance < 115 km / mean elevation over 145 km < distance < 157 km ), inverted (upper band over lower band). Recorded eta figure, -0.003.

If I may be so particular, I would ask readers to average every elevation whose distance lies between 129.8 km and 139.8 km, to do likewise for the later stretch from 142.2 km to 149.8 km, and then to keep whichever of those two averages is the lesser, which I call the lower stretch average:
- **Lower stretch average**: 53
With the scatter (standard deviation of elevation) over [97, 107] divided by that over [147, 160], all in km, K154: 0.8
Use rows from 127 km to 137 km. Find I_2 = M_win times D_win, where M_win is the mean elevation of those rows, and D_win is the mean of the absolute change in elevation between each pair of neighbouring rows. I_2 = 141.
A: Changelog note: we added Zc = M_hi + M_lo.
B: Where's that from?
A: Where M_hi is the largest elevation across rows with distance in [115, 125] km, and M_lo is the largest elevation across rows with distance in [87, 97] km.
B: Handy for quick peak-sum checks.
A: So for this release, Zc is 145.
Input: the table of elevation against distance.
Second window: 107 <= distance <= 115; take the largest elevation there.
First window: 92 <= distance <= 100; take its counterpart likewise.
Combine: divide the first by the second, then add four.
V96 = 4.984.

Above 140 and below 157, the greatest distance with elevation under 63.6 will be 146.0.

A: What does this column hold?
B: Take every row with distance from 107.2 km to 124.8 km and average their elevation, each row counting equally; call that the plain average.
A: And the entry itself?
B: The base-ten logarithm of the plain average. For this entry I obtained 1.814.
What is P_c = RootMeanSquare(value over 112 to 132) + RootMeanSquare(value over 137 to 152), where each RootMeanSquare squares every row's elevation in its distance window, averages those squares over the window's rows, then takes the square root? 123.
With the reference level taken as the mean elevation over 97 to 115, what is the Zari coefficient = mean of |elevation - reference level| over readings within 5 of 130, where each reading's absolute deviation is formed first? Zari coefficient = 13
